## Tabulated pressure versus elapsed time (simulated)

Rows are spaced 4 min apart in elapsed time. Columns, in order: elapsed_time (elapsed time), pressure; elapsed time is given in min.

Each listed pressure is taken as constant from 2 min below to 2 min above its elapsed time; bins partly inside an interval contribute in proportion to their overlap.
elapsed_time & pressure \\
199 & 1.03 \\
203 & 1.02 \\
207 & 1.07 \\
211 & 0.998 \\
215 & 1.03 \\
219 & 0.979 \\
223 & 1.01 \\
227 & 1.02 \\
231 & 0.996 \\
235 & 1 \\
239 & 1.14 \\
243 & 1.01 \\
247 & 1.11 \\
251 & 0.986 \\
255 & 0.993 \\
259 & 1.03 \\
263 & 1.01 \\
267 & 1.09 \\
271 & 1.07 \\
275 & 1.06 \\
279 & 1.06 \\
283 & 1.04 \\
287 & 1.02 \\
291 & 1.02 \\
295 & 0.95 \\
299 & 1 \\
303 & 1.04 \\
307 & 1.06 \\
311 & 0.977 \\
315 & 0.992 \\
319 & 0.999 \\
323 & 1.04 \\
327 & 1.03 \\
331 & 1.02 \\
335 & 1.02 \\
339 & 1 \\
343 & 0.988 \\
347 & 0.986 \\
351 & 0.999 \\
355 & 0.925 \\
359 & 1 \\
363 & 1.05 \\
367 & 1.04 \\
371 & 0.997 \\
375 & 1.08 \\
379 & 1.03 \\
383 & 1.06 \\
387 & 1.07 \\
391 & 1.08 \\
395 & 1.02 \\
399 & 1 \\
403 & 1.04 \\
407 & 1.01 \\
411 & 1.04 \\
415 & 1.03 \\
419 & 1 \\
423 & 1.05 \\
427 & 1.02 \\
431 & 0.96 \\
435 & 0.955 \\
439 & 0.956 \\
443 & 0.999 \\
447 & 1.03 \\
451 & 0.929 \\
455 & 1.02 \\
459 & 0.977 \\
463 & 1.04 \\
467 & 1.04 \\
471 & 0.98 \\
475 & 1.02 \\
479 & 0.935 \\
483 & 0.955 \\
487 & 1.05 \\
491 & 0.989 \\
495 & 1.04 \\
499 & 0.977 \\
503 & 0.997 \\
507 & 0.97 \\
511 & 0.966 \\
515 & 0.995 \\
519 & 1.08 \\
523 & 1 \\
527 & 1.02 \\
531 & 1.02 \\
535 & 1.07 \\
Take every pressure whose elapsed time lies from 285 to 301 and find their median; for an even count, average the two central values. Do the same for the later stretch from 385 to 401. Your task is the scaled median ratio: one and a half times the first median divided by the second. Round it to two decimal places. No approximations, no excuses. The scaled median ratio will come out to 1.45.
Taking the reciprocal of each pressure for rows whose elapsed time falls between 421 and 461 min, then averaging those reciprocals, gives 1.012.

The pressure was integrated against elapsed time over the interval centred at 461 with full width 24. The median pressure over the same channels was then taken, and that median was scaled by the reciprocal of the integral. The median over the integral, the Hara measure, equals 0.0418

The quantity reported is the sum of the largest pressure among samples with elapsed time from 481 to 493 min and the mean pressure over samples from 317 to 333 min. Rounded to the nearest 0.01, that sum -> 2.07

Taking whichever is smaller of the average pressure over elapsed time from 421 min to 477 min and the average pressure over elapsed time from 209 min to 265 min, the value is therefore 1.00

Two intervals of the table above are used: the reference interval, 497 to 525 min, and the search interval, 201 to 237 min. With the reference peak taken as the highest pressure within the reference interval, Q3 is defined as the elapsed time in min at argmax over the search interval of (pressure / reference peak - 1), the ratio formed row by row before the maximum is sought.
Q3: 207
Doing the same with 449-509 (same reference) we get 487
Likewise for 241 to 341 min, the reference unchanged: 247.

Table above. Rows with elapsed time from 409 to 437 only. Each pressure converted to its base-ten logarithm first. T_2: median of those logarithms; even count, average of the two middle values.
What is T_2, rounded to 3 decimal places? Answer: 0.009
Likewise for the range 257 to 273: 0.021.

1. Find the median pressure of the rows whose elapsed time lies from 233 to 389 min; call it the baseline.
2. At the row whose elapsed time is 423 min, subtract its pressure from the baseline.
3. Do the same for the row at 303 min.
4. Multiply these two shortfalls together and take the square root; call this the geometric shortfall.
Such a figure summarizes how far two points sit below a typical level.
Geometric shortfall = 0.024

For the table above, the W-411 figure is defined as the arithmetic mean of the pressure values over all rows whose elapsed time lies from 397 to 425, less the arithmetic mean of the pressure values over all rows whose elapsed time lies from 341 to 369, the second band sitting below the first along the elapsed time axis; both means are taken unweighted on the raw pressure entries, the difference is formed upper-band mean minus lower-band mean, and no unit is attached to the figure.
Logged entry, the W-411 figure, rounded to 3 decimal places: 0.026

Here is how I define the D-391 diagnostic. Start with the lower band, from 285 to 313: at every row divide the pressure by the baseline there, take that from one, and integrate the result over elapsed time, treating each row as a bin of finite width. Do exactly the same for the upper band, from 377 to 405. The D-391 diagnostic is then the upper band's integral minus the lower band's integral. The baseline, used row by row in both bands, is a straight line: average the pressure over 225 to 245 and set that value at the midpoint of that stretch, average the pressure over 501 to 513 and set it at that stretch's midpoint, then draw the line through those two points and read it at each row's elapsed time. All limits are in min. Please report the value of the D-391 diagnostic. -1.4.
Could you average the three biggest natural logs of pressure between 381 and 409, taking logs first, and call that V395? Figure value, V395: 0.07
